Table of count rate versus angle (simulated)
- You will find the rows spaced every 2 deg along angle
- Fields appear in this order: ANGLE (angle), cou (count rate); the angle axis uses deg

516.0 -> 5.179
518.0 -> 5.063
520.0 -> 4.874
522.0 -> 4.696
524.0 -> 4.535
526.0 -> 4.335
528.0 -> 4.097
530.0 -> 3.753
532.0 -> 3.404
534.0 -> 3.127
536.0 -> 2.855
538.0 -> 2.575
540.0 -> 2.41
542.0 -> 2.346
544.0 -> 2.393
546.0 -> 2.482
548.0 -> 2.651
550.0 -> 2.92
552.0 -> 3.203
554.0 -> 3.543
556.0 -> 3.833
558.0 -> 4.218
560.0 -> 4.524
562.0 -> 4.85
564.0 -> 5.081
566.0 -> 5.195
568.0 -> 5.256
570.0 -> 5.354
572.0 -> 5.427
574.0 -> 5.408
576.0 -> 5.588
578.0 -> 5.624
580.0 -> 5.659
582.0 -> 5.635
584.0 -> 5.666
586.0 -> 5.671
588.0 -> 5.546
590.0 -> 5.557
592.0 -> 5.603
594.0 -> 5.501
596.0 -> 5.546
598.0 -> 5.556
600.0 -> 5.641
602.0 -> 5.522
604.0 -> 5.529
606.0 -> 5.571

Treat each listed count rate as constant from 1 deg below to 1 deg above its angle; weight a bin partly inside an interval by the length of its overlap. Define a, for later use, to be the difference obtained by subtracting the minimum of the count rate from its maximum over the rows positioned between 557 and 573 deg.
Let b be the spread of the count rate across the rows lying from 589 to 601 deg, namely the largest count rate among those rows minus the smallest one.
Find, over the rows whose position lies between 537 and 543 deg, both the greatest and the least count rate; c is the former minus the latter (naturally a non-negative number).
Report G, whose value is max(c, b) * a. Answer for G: 0.28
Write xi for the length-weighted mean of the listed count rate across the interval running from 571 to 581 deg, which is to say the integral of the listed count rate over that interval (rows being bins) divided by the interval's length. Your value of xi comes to 5.5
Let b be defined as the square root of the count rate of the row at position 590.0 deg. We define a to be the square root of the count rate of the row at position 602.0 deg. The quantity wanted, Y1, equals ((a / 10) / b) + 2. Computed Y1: 2.10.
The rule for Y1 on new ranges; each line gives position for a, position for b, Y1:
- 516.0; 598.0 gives 2.10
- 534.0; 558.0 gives 2.09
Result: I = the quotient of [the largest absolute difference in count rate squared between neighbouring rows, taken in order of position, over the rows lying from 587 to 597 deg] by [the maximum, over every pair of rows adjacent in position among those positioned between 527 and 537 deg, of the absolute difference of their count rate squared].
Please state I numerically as 0.42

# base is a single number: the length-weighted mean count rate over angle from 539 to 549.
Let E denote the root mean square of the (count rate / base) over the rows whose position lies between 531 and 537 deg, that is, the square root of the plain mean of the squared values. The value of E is 1.3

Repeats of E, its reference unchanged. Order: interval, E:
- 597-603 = 2.3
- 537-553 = 1.1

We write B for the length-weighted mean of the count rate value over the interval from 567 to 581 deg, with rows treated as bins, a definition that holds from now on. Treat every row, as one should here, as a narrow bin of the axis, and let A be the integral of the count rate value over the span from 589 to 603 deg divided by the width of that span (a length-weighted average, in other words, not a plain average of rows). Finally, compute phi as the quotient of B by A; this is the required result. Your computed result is 1.0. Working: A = 5.6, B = 5.47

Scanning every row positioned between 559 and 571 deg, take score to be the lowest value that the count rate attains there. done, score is 4.524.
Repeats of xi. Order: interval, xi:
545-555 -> 3.0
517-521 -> 5.0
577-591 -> 5.6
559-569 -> 5.0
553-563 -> 4.2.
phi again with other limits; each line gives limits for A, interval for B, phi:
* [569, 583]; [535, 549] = 0.5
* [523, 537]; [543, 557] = 0.8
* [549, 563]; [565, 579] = 1.4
